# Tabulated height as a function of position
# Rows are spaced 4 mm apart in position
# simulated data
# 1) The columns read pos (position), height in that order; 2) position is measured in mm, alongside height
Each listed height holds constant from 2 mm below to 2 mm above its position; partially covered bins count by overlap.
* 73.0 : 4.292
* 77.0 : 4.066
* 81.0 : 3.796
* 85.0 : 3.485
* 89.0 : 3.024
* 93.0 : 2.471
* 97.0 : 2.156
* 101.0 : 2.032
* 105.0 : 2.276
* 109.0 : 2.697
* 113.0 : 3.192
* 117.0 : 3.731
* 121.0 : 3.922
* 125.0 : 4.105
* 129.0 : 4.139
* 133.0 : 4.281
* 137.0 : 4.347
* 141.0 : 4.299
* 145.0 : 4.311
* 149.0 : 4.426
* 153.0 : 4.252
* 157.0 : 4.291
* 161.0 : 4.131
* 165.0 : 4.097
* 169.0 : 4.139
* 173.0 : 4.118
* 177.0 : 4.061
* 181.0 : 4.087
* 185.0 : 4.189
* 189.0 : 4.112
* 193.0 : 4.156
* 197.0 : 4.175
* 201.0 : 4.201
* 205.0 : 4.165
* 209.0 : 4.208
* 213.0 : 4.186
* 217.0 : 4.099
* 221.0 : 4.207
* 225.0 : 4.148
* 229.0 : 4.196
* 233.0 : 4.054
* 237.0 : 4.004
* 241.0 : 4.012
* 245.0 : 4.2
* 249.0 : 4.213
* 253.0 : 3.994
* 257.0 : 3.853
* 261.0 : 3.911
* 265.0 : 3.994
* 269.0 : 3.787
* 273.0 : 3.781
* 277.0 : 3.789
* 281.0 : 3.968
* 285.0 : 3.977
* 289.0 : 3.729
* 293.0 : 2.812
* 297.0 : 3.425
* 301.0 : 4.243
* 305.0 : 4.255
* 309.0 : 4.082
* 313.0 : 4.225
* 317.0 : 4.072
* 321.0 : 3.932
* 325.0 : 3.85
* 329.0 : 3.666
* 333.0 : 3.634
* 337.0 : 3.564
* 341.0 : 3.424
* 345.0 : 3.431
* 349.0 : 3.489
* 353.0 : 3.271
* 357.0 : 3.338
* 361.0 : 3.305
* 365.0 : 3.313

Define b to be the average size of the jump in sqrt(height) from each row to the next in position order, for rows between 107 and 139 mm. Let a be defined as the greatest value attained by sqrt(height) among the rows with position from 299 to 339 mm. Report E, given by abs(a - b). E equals 2.00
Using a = 2.06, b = 0.06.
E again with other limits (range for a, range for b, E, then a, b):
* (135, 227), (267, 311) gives 2.02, 2.10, 0.08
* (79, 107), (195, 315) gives 1.91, 1.95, 0.04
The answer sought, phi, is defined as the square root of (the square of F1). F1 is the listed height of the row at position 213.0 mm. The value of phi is 4.19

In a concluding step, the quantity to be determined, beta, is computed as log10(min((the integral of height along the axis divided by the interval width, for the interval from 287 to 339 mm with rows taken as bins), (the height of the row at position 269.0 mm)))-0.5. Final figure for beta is 0.078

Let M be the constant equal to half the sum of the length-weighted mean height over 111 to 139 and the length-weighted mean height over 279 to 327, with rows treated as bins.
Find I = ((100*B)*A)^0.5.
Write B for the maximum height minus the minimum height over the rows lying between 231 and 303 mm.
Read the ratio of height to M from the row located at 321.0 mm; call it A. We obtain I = 12.0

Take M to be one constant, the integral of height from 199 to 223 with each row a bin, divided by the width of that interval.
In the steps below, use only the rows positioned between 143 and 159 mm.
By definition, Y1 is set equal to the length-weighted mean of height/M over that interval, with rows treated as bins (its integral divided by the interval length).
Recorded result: 1.03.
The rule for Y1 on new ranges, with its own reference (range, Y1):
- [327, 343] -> 0.86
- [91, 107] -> 0.53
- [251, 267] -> 0.94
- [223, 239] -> 0.98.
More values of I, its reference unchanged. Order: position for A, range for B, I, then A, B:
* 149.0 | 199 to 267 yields 6.4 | 1.13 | 0.36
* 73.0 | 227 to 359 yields 12.6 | 1.09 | 1.44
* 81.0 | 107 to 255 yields 12.9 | 0.97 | 1.73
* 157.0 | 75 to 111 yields 14.9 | 1.09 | 2.03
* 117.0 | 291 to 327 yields 11.7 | 0.95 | 1.44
